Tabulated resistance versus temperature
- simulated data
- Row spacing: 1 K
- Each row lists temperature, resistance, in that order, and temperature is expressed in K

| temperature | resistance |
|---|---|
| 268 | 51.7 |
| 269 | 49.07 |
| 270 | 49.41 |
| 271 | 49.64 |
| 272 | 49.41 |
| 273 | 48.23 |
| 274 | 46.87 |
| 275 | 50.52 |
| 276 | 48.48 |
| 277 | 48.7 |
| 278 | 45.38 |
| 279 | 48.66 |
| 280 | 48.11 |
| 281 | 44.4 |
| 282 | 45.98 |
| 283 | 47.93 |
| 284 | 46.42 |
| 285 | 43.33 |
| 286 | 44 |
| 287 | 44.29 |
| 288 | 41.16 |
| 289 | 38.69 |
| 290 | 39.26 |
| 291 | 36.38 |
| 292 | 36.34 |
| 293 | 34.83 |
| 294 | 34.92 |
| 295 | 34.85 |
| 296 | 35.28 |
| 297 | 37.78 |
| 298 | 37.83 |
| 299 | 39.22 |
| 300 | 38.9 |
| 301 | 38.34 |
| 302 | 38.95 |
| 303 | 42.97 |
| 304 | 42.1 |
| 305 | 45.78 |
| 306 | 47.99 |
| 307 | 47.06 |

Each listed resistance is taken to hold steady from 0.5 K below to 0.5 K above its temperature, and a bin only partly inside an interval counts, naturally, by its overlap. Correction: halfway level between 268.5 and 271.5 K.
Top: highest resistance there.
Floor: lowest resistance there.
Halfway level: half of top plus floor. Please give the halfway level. 49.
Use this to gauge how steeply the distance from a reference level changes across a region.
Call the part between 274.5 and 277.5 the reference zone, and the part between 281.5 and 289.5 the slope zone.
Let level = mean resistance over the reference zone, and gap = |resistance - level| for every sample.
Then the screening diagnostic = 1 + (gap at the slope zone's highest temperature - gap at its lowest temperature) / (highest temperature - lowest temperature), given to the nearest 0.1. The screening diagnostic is 2.0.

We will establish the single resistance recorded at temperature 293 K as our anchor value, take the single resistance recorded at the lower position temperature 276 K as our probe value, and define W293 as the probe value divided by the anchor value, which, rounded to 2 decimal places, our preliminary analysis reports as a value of 1.39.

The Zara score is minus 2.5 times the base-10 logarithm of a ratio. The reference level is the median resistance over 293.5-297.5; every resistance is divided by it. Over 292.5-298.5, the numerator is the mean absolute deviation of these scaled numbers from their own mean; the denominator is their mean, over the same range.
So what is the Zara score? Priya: 3.6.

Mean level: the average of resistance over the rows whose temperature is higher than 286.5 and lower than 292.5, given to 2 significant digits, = 39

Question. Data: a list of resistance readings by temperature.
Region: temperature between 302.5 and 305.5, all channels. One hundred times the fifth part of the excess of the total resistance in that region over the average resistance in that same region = 1745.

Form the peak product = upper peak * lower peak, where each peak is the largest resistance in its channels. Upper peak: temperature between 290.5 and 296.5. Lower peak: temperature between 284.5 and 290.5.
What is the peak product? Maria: 1611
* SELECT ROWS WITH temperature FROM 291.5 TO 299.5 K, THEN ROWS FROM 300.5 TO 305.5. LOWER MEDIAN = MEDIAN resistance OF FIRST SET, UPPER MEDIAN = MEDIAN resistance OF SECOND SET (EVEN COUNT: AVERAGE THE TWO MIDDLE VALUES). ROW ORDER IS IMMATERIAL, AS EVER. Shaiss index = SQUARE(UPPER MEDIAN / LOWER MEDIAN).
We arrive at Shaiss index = 1.38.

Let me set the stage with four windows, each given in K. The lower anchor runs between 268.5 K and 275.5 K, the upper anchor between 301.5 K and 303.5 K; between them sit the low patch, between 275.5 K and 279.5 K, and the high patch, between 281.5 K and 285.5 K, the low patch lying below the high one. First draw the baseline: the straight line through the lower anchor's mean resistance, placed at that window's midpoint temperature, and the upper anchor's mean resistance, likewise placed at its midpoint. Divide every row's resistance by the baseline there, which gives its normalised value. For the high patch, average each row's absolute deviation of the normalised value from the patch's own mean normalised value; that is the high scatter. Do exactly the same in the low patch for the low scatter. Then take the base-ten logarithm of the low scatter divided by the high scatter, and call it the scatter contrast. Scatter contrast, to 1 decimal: -0.1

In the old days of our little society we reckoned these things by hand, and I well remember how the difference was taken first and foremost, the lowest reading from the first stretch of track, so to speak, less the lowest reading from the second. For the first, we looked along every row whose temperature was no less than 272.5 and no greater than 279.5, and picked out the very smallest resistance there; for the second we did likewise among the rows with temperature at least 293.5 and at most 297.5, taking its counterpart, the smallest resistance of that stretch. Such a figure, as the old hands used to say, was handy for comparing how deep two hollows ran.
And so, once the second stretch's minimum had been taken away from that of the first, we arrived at 11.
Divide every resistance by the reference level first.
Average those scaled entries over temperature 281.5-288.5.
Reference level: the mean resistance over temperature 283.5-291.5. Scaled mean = 1.07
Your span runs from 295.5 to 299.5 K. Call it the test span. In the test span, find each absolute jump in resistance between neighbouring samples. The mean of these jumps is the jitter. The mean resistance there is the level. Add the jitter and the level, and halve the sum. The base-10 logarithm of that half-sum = 1.29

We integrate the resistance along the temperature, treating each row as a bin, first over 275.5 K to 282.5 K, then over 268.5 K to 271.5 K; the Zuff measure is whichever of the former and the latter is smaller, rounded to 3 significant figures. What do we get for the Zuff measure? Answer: 148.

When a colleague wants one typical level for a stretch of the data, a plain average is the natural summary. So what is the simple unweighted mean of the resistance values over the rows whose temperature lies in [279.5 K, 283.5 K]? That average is 47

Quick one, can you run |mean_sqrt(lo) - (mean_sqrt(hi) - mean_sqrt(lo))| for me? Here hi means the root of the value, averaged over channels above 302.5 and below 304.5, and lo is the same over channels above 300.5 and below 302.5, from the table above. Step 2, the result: 5.9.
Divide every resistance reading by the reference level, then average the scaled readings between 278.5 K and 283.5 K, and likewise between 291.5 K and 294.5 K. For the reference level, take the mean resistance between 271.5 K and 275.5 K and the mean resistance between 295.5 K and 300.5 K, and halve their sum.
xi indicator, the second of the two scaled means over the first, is 0.75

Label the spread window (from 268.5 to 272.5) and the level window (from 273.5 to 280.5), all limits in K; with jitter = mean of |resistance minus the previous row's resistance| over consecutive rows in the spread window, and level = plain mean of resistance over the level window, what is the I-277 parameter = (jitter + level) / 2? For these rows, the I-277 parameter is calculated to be 24.2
